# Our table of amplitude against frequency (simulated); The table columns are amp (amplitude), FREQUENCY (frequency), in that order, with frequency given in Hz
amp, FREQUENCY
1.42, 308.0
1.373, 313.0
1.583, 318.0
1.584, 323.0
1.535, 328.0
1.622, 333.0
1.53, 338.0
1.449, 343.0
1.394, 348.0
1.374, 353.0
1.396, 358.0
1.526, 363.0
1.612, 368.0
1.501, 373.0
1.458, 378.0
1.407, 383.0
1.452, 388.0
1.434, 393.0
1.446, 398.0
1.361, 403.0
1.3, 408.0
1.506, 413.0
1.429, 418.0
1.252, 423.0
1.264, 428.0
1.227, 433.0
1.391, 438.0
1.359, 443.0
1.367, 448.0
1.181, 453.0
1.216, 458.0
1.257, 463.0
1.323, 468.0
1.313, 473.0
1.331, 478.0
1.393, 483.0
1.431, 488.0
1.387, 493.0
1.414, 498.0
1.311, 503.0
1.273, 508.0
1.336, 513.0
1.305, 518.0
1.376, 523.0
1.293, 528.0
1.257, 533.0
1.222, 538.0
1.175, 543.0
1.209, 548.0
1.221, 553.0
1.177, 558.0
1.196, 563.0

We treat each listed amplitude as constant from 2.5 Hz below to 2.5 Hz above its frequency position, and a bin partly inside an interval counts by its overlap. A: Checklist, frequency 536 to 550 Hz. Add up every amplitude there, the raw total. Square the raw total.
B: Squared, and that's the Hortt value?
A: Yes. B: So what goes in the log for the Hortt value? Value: 13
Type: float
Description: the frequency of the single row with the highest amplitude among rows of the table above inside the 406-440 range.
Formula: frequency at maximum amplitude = 413.0 Hz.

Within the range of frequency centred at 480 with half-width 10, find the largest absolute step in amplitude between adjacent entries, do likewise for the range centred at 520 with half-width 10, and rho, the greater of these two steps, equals 0.083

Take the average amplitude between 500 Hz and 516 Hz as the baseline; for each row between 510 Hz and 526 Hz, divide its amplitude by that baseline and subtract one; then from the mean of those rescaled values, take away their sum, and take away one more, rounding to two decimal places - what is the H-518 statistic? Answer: -1.05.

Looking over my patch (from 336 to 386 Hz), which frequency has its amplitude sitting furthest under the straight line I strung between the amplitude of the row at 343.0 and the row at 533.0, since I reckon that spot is 353.0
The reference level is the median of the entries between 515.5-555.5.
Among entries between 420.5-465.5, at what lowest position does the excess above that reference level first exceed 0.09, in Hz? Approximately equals 438.0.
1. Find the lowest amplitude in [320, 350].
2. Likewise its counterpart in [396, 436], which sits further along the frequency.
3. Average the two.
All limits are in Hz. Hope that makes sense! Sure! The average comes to 1.31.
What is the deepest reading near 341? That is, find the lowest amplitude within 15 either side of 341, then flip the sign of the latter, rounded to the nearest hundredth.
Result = -1.37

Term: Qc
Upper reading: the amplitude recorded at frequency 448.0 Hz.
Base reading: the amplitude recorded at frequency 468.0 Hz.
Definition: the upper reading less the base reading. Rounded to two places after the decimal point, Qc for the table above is 0.04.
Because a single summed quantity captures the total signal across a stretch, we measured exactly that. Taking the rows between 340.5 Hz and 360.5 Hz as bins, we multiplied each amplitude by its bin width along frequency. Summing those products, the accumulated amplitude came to 28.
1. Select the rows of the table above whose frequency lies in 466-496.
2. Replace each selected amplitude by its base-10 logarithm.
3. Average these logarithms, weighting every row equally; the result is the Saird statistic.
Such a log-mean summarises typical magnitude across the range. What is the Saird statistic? 0.13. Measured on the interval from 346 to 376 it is 0.17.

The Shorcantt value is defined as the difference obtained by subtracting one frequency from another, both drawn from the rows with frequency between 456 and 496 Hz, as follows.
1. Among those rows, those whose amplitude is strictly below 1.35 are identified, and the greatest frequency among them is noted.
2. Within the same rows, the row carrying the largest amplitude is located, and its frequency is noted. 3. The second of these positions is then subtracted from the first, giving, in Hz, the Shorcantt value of -10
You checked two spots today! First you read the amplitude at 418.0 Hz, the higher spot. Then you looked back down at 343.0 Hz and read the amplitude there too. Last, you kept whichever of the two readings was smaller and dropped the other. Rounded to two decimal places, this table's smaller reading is 1.43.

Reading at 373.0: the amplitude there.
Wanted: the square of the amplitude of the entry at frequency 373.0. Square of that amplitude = 2.3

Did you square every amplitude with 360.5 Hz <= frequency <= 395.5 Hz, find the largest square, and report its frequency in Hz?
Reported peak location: 368.0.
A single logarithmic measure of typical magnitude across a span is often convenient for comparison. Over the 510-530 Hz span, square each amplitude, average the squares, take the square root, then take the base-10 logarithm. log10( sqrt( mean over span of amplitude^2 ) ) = 0.12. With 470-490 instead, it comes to 0.14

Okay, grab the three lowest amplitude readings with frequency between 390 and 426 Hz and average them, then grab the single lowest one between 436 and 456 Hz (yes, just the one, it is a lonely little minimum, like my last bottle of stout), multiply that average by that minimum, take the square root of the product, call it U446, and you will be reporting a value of 1.24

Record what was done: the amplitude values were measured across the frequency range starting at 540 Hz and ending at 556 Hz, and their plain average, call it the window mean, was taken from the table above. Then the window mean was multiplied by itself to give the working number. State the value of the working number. 1.44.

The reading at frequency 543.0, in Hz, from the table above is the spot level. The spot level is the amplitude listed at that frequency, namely 1.175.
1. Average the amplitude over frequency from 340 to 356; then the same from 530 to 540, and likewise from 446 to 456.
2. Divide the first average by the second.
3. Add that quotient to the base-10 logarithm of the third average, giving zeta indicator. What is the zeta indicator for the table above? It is 1.24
